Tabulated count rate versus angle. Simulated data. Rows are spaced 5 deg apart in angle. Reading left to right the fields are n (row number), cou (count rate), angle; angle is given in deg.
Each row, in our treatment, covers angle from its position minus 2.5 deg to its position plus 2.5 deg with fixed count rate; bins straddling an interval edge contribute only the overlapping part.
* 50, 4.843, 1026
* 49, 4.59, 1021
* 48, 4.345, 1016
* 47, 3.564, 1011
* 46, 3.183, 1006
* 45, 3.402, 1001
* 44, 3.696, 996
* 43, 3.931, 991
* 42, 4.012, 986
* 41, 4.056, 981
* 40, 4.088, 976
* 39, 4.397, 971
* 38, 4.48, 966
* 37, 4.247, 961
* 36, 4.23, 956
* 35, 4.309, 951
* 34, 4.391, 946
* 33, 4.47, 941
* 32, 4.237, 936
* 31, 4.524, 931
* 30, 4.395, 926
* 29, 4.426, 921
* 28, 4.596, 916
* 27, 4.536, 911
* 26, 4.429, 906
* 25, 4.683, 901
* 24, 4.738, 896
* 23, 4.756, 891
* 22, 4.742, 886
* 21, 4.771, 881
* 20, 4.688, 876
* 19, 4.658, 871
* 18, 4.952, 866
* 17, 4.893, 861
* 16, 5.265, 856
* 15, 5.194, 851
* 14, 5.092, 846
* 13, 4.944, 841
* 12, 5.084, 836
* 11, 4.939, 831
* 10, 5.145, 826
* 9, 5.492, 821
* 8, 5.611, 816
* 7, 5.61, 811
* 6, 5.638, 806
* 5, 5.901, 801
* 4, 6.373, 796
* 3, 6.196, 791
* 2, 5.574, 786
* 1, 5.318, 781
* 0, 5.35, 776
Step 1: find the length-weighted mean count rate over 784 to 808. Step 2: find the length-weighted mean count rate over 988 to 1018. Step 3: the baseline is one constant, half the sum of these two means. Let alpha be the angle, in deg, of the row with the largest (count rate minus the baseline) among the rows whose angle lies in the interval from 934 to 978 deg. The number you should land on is 966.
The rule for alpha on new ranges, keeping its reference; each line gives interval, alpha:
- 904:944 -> 916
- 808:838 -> 816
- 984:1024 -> 1021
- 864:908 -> 866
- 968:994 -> 971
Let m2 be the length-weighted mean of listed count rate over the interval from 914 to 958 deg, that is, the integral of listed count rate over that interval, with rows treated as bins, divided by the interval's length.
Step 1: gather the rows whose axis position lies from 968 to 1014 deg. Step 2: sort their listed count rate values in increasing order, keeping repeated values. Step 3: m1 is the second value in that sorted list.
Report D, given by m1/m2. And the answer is 0.77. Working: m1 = 3.402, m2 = 4.4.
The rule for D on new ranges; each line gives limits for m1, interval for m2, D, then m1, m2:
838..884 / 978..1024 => 1.21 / 4.688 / 3.9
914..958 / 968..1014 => 1.11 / 4.237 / 3.8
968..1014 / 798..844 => 0.63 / 3.402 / 5.4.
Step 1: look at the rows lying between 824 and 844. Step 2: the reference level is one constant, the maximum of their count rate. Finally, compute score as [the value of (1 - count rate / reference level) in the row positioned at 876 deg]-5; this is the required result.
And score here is -4.91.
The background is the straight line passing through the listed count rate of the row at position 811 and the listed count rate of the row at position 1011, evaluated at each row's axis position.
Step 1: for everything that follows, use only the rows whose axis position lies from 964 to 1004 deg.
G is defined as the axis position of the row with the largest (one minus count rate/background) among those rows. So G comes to 1001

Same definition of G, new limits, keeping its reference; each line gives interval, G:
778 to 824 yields 781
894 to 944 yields 906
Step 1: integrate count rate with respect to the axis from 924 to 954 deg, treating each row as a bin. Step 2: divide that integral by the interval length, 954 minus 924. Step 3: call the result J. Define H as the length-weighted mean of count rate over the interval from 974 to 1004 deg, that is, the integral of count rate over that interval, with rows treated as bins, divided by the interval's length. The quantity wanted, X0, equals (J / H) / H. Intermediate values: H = 3.8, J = 4.38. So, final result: 0.30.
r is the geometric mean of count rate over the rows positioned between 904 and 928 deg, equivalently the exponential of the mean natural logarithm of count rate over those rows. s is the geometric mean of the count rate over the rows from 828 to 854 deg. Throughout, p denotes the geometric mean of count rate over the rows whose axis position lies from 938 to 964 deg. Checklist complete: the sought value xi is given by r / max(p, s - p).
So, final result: 1.03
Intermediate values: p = 4.33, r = 4.48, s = 5.0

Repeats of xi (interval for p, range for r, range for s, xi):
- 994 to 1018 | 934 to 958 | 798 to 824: 1.20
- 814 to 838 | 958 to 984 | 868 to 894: 0.81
